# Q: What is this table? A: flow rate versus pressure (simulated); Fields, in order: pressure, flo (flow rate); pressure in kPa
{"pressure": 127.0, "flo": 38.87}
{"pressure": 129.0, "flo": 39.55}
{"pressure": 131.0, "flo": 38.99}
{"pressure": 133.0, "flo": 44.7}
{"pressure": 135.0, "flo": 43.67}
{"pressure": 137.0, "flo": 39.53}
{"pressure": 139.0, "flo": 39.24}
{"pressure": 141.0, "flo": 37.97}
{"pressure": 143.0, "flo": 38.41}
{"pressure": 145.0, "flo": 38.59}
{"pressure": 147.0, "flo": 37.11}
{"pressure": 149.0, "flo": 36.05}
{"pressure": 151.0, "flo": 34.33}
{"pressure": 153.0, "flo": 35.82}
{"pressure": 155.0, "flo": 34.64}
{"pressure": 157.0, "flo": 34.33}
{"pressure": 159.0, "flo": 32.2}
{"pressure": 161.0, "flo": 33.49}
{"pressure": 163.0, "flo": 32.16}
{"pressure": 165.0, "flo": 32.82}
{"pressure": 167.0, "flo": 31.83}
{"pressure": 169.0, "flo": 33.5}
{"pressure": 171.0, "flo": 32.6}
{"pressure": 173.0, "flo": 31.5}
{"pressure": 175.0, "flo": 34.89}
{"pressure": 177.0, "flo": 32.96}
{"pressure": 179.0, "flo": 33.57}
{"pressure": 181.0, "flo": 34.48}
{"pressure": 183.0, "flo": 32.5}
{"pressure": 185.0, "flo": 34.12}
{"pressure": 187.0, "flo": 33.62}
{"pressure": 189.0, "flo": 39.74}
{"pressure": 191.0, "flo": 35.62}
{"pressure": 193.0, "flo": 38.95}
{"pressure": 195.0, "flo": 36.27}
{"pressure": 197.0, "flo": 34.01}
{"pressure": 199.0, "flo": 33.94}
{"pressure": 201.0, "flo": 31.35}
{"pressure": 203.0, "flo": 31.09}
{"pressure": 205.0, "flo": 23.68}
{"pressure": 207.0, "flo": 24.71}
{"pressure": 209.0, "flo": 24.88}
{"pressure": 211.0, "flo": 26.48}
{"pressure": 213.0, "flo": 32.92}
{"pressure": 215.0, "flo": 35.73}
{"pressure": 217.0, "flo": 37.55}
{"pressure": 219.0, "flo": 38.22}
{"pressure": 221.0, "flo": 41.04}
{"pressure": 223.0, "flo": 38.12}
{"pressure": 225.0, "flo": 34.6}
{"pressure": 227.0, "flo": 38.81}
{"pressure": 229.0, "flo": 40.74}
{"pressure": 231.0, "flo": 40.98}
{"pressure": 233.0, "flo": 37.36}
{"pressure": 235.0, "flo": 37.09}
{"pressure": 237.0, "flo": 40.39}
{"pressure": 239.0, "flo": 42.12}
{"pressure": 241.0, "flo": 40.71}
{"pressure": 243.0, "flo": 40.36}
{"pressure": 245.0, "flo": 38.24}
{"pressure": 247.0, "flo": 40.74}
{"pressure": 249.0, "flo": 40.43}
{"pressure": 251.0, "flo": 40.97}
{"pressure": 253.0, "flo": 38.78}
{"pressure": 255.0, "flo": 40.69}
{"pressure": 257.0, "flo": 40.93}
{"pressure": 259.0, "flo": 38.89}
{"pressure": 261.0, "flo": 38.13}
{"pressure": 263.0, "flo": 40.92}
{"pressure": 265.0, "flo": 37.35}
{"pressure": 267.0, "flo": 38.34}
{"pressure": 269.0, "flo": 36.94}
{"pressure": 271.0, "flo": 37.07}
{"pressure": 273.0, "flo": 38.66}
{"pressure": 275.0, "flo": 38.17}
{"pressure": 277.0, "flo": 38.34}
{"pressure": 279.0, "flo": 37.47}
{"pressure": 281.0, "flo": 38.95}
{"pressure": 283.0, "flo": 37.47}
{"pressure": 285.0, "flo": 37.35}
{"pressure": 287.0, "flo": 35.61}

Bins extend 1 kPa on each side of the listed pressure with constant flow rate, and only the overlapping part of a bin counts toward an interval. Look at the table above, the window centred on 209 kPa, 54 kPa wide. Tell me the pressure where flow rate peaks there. 221.0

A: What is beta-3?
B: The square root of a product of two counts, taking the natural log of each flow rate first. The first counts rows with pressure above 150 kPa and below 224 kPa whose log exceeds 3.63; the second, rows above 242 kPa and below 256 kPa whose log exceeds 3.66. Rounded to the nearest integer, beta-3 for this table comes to 5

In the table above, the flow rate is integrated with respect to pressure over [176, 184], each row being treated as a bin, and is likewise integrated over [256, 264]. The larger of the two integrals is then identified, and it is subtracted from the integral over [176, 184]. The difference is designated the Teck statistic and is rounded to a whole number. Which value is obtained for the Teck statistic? -51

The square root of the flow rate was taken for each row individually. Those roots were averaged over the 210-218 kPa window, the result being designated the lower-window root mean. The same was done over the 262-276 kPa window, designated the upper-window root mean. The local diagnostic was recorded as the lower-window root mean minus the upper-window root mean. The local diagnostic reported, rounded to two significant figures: -0.43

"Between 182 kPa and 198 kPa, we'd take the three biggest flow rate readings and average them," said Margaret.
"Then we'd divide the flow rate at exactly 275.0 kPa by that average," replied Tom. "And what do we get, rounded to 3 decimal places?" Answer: 0.996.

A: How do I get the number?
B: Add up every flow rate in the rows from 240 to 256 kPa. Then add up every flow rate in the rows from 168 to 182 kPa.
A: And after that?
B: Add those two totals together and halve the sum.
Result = 277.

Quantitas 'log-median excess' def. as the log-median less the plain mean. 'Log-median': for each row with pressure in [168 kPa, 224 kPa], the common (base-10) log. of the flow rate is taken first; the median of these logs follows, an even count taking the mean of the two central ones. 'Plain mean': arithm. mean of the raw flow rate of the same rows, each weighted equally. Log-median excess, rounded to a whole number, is -32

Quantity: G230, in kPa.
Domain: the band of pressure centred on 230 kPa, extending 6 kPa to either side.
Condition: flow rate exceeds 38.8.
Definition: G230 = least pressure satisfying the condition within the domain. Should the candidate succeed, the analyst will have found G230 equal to 227.0 kPa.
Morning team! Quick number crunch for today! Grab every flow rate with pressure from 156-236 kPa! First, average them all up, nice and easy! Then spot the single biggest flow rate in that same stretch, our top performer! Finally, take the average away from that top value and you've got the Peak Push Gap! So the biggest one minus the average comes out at 7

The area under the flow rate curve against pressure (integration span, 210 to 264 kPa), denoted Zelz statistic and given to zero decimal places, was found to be 2084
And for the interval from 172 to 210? 1244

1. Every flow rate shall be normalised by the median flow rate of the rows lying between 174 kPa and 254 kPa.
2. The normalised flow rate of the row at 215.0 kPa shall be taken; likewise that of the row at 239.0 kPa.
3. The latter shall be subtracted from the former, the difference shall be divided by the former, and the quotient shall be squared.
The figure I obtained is 0.032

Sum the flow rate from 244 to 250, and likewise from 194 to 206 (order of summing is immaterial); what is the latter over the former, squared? 2.5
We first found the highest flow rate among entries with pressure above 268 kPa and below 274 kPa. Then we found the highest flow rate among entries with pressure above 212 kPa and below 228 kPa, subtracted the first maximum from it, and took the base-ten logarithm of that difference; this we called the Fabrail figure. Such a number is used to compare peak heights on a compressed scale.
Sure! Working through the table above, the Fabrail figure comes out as 0.38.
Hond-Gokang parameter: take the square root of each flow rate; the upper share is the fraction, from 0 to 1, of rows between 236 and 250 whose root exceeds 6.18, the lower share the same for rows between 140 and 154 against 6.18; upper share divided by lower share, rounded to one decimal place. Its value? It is 3.5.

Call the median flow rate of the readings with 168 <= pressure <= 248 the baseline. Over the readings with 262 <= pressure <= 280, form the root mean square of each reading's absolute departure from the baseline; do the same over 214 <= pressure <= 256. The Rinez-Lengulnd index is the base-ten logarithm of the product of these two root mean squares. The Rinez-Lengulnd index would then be 1.14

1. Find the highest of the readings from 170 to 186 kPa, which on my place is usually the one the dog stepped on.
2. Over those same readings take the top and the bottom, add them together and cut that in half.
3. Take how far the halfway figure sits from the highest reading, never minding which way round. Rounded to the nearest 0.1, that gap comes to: 1.7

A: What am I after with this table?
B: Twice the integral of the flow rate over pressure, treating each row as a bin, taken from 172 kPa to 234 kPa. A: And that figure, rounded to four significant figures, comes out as 4258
